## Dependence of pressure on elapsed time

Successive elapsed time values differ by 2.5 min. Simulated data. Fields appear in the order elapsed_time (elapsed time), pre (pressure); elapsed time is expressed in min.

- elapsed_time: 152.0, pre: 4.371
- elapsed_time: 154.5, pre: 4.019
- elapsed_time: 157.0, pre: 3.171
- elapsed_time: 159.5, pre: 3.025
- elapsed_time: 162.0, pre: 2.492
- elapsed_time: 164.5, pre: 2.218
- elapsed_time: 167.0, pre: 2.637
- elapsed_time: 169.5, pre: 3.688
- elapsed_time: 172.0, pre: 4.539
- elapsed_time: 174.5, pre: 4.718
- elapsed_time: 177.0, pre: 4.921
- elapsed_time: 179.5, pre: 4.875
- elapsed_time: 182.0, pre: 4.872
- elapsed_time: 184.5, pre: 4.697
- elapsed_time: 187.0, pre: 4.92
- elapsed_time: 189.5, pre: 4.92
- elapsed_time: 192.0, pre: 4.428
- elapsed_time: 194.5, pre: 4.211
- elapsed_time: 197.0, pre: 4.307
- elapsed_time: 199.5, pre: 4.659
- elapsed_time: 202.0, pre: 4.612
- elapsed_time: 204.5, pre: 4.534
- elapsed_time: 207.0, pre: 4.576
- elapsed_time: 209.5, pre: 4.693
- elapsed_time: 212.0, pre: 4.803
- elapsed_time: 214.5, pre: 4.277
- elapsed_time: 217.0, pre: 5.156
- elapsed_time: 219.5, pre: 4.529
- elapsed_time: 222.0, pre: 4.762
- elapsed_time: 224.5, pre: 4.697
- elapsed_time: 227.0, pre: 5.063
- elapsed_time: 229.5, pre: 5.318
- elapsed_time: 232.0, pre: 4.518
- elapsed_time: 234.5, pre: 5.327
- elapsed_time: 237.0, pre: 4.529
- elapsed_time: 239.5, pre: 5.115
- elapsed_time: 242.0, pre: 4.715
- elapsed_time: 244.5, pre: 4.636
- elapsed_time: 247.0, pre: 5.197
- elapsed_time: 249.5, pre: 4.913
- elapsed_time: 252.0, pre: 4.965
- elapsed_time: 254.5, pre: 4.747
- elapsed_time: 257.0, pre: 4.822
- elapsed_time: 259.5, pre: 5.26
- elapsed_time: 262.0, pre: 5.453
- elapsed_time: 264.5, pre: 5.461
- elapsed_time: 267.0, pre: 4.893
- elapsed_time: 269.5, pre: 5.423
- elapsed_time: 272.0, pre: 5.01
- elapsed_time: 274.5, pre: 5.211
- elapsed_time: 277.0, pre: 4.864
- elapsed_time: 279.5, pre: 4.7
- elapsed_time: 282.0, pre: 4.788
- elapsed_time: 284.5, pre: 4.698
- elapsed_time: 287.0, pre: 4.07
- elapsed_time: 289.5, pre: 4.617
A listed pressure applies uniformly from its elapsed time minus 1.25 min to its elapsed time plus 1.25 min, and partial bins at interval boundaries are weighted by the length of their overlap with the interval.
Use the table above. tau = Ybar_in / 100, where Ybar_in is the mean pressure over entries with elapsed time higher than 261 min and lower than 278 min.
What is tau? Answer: 0.0519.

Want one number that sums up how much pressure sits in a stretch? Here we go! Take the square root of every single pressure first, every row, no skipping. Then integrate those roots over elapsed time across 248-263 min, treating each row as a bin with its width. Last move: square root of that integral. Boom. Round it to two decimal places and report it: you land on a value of 5.80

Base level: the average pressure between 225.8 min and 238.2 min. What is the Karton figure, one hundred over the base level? 20.2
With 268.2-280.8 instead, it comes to 19.8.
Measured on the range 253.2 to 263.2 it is 19.7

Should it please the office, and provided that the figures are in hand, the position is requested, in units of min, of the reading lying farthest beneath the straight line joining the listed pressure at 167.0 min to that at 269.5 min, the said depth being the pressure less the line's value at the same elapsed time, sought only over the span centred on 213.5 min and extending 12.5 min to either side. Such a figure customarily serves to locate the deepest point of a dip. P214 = 214.5 min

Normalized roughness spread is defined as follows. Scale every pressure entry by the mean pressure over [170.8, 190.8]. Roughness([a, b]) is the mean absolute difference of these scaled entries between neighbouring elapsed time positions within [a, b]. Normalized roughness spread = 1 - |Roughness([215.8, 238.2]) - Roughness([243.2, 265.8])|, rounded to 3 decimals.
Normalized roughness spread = 0.945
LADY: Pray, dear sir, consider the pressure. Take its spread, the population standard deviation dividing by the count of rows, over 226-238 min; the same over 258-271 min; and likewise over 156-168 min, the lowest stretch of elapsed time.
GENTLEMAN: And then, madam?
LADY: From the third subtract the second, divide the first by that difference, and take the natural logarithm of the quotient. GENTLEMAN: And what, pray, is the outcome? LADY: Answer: 1.0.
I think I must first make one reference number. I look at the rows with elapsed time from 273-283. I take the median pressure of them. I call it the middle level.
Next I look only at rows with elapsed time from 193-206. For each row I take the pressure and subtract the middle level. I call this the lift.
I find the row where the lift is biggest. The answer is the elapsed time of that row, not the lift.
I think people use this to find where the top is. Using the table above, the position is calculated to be 199.5 min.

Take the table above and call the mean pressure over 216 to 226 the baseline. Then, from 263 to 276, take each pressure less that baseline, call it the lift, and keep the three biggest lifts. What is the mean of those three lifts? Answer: 0.6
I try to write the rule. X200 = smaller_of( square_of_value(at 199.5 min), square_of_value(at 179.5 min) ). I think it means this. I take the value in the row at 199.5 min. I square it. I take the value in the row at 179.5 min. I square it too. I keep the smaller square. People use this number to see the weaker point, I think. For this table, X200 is 22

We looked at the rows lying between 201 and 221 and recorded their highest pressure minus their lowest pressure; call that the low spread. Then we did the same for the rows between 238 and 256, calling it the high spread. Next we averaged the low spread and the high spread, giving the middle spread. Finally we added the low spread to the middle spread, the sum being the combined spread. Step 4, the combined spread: 1.60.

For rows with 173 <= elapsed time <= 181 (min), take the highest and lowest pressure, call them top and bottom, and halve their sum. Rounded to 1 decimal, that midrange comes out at 4.8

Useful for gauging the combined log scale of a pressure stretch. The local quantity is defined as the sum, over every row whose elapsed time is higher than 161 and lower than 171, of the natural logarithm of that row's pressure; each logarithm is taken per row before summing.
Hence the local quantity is 4.0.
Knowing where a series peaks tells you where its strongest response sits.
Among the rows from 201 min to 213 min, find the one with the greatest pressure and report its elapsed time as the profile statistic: 212.0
